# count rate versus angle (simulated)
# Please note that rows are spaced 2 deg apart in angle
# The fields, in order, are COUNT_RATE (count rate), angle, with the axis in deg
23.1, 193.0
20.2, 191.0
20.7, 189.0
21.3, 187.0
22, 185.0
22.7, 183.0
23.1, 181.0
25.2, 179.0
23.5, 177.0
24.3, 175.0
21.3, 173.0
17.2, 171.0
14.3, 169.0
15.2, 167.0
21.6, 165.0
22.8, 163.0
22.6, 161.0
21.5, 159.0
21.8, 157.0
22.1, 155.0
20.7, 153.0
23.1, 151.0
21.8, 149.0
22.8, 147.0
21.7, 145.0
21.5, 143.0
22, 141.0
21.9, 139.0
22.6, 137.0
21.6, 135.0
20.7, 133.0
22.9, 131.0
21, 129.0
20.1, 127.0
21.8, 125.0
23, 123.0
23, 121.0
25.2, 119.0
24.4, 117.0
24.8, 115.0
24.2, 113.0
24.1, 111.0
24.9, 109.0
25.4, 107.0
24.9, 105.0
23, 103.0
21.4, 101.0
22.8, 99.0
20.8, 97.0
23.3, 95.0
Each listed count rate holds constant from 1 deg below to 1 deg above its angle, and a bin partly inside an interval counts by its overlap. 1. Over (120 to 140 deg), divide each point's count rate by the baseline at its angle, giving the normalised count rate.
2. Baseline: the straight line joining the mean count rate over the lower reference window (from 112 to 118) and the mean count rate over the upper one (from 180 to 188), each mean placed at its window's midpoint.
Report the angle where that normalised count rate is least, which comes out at 127.0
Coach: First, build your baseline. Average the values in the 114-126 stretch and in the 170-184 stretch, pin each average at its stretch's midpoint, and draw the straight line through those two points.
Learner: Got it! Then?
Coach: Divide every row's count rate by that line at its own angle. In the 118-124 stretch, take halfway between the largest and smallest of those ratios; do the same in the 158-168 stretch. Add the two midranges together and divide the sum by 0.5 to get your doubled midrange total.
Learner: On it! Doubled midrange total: 3.70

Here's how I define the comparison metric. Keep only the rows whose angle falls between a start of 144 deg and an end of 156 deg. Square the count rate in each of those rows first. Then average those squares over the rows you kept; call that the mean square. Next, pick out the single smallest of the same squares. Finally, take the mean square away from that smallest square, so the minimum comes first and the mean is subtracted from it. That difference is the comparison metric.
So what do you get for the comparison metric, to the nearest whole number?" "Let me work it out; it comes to -58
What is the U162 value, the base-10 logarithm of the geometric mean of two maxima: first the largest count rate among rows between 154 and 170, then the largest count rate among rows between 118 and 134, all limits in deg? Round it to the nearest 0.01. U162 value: 1.38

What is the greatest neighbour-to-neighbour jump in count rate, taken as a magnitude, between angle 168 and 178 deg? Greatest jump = 4.1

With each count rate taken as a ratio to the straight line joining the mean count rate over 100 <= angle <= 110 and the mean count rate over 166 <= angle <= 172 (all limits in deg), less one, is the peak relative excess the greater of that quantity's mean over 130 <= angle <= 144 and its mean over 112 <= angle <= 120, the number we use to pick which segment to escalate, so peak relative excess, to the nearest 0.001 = 0.109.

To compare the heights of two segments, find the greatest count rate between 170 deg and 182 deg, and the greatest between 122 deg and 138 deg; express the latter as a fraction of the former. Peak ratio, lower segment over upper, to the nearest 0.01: 0.91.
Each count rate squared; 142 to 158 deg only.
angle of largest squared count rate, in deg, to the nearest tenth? 151.0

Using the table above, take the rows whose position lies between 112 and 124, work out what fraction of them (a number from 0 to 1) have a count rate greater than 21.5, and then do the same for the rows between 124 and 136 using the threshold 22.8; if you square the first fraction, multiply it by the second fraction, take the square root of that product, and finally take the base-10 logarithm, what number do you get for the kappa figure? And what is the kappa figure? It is -0.39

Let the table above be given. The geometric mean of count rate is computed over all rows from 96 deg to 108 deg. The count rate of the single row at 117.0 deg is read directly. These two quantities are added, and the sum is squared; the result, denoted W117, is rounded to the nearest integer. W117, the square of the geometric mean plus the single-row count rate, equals 2246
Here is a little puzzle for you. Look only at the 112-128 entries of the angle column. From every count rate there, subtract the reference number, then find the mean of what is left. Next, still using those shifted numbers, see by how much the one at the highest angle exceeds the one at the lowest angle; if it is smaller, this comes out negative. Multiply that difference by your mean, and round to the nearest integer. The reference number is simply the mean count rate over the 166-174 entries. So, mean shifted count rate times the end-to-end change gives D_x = -26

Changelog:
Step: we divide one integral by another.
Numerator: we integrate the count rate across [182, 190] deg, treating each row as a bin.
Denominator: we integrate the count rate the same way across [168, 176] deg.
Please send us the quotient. 1.12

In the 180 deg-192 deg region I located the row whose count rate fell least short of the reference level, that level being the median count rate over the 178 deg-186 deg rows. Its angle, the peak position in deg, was 181.0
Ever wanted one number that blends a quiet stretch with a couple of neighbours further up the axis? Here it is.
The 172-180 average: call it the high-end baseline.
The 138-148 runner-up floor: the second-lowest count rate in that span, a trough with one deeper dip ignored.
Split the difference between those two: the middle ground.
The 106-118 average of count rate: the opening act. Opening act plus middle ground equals 47.3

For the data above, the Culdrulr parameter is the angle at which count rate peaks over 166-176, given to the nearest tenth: 175.0 deg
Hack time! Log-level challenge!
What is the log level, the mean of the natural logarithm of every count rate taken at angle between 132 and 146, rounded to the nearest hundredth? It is 3.08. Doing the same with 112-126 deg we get 3.17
